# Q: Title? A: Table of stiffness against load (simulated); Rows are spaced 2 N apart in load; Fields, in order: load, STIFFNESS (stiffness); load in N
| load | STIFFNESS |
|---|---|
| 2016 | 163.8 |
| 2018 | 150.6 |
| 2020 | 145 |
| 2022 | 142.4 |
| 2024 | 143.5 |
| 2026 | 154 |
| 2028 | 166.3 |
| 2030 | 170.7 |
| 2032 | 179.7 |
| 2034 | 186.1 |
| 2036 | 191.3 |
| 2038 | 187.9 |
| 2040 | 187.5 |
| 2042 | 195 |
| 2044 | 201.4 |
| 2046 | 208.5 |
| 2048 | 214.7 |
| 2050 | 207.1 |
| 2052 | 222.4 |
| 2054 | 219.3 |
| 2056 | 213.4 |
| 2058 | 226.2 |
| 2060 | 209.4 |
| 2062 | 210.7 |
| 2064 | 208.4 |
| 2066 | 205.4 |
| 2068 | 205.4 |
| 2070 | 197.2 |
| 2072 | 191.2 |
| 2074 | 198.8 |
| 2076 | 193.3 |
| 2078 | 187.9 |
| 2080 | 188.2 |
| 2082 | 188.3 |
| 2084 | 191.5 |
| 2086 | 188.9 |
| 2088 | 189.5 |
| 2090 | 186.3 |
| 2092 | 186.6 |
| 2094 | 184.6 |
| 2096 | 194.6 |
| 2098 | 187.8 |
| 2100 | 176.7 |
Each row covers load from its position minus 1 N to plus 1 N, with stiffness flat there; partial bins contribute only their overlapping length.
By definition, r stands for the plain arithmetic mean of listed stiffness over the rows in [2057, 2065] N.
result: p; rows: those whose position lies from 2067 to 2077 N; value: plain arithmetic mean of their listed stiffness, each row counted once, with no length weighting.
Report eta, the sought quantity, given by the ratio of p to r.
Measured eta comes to 0.92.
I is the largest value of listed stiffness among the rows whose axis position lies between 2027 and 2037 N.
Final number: 191.3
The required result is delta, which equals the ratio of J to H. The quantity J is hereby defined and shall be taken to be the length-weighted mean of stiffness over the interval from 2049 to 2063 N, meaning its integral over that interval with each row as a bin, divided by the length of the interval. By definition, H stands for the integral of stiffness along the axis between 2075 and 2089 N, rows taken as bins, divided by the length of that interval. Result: 1.14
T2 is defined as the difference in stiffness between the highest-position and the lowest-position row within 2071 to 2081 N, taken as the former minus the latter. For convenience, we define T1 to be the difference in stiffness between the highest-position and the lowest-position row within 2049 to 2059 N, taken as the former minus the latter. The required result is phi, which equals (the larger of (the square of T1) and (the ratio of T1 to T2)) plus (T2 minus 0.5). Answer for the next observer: 361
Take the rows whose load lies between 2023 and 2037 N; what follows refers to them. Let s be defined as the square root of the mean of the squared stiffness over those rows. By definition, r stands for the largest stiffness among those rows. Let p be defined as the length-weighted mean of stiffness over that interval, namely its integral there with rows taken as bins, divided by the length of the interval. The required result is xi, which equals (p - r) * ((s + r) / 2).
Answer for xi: -3817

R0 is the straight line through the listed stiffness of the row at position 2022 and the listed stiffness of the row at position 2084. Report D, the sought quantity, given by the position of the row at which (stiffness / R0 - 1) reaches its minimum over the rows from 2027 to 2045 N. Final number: 2028 N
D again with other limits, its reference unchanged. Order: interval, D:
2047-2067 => 2066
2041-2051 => 2042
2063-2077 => 2076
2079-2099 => 2094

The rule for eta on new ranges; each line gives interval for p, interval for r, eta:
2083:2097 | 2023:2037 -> 1.11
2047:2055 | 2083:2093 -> 1.14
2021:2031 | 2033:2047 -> 0.80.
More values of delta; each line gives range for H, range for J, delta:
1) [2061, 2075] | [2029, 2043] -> 0.92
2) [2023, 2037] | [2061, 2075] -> 1.19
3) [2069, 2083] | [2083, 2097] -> 0.98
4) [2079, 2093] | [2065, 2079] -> 1.05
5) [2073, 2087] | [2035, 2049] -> 1.04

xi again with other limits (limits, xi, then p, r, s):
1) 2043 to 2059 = -2659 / 214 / 226.2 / 214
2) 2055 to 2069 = -3266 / 211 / 226.2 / 211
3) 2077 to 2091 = -540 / 189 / 191.5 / 189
